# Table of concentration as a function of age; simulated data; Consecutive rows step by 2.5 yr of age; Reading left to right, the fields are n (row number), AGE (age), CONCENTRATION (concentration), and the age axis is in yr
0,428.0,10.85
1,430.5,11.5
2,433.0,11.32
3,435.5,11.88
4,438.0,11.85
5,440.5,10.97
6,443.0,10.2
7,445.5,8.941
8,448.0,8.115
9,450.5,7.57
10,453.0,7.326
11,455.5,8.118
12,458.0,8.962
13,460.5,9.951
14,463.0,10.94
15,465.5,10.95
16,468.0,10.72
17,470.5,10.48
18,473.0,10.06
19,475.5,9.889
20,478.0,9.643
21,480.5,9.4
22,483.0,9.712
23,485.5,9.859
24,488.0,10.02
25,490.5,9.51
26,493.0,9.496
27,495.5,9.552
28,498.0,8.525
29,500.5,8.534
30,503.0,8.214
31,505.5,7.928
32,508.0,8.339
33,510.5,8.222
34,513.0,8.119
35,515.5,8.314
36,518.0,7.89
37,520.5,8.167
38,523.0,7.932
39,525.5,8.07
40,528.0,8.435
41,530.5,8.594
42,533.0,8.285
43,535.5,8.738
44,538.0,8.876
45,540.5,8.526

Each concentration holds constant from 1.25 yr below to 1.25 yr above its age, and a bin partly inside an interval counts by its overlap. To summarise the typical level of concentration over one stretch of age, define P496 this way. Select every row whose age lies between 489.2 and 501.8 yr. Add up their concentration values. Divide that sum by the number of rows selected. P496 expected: 9.1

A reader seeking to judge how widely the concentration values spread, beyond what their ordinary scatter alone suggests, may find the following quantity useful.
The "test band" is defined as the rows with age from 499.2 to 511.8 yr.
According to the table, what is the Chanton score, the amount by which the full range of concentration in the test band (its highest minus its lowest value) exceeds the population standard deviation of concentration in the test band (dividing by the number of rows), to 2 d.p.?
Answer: 0.41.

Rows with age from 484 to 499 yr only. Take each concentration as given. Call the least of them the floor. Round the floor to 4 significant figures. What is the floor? 8.525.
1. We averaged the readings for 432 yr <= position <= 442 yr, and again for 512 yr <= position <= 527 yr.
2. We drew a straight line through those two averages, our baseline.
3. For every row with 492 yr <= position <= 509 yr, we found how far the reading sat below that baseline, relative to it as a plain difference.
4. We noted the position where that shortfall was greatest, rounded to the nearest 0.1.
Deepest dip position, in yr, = 505.5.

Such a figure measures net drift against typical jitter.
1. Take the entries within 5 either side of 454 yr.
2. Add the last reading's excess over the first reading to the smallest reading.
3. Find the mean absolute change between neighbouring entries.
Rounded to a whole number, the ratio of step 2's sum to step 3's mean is 14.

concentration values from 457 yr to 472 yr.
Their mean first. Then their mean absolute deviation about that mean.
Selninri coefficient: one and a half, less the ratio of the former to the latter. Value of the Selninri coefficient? -16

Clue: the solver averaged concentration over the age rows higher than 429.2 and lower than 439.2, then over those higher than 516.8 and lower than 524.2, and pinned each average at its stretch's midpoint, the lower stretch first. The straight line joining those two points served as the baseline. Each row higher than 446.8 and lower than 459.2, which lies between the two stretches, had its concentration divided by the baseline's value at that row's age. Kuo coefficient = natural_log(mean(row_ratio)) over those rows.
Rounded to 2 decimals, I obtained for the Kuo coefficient -0.30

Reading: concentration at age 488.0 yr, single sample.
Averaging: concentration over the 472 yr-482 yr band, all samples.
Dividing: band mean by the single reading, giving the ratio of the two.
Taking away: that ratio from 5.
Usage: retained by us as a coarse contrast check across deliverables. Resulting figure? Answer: 4.03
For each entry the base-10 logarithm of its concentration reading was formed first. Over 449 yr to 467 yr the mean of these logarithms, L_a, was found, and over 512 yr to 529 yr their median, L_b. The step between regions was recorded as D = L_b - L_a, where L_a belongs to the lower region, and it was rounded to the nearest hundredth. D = -0.05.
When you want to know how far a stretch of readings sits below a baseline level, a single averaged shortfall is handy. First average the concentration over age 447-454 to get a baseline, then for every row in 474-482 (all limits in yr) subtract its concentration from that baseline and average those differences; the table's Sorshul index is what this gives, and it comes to -2.0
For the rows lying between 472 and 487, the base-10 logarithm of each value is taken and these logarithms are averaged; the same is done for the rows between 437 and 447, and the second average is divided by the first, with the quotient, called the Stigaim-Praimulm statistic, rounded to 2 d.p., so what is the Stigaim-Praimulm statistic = 1.03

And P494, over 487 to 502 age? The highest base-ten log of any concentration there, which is 1.00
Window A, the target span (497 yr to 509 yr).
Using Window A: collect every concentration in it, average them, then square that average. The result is 69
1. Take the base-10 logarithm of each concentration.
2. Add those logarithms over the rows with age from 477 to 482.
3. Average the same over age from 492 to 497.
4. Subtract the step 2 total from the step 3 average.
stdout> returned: -0.98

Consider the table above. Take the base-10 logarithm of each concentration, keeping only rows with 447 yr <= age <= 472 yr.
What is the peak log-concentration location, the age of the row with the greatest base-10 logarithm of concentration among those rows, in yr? 465.5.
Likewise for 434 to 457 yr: 435.5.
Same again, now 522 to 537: 535.5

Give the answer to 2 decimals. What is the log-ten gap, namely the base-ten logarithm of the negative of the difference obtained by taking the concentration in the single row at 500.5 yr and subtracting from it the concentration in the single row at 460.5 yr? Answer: 0.15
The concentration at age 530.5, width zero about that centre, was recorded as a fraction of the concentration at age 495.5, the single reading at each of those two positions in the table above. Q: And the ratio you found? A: 0.90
